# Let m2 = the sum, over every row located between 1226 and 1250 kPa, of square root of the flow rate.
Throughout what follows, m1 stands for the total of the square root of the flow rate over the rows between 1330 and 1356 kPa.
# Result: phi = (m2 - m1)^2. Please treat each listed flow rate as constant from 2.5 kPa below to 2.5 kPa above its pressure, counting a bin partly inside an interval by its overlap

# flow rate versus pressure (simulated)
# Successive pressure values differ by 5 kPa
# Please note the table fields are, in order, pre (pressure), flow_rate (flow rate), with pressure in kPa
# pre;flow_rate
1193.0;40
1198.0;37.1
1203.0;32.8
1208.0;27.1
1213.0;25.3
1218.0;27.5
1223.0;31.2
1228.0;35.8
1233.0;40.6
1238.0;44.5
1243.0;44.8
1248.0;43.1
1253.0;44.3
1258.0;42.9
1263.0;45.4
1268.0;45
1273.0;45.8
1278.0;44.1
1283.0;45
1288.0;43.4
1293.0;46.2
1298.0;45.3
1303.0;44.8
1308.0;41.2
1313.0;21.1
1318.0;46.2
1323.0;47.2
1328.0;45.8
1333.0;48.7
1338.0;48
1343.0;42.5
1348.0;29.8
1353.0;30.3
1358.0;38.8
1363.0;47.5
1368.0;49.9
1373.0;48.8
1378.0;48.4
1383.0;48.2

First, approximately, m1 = 31.4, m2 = 32.3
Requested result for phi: 1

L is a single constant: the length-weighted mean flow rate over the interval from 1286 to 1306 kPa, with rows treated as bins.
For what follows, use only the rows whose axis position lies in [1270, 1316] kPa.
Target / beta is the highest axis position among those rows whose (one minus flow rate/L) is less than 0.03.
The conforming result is 1303.0 kPa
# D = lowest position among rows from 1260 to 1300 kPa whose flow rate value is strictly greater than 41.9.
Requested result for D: 1263.0 kPa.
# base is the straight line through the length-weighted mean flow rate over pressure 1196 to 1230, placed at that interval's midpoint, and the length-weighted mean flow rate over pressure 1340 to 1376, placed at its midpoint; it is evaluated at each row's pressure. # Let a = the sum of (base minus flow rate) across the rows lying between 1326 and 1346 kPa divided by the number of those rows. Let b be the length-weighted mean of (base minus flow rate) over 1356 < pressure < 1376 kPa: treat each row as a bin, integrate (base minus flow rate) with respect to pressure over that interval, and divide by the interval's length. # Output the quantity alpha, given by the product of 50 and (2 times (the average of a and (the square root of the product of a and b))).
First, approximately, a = -6.6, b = -4.6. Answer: -53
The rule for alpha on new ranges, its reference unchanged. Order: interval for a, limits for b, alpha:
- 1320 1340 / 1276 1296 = 12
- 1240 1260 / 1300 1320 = -401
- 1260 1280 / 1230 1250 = 5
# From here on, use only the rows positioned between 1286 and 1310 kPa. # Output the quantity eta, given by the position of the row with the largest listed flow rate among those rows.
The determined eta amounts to 1293.0 kPa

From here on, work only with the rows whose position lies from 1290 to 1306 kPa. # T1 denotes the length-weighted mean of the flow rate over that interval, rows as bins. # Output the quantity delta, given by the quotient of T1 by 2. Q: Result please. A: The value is 22.6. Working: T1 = 45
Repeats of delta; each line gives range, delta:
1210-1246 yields 17.8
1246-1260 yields 21.7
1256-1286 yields 22.4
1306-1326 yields 19.5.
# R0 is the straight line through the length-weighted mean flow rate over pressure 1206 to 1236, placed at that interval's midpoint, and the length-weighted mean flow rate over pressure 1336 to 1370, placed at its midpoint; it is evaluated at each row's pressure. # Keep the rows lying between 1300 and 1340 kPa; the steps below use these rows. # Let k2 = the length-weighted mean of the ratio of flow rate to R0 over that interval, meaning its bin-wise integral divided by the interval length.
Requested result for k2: 1.11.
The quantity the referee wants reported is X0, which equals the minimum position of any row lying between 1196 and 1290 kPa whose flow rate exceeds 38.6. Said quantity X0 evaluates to 1233.0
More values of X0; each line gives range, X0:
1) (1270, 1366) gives 1273.0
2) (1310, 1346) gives 1318.0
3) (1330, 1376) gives 1333.0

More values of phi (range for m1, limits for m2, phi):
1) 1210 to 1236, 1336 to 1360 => 6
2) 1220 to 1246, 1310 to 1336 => 0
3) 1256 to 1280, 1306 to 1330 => 4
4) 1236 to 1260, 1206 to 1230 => 37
